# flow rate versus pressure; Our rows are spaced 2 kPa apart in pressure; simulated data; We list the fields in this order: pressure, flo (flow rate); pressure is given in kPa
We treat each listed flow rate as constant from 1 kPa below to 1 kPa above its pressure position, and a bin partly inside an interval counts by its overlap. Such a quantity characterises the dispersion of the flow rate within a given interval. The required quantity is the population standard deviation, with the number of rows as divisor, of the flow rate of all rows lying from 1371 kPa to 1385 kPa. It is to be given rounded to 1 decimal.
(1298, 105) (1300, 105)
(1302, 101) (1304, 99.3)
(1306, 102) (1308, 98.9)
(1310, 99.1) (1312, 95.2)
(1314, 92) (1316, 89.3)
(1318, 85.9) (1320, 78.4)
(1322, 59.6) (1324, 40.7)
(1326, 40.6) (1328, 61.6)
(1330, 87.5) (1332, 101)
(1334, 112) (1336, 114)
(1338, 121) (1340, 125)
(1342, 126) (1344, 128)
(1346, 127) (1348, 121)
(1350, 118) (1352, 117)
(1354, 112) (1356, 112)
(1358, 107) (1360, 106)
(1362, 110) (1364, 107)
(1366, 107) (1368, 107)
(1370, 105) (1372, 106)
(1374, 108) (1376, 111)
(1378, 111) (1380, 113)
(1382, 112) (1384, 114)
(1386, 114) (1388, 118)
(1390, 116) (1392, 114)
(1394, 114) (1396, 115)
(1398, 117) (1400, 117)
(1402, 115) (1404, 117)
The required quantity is 2.6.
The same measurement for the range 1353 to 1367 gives 2.4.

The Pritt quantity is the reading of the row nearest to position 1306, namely 102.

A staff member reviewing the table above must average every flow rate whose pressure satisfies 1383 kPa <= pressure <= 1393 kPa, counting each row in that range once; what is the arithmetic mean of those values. 115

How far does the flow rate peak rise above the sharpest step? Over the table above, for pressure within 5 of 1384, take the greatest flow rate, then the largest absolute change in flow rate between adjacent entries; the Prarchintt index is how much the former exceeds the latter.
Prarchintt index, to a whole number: 114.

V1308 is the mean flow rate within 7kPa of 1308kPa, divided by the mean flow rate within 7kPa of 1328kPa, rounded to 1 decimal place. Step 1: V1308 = 1.4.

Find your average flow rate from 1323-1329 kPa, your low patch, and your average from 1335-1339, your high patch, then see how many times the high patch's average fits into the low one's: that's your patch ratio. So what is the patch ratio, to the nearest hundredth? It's 0.41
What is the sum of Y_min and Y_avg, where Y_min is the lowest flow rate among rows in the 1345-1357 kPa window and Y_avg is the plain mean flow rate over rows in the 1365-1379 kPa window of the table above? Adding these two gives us 220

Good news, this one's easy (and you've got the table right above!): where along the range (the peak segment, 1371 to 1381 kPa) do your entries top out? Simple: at 1380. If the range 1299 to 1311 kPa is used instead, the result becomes 1300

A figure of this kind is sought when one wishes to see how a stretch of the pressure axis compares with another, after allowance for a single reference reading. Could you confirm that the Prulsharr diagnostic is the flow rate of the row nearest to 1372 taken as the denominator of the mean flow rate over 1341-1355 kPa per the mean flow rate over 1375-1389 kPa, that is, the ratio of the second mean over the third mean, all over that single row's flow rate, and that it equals 0.010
